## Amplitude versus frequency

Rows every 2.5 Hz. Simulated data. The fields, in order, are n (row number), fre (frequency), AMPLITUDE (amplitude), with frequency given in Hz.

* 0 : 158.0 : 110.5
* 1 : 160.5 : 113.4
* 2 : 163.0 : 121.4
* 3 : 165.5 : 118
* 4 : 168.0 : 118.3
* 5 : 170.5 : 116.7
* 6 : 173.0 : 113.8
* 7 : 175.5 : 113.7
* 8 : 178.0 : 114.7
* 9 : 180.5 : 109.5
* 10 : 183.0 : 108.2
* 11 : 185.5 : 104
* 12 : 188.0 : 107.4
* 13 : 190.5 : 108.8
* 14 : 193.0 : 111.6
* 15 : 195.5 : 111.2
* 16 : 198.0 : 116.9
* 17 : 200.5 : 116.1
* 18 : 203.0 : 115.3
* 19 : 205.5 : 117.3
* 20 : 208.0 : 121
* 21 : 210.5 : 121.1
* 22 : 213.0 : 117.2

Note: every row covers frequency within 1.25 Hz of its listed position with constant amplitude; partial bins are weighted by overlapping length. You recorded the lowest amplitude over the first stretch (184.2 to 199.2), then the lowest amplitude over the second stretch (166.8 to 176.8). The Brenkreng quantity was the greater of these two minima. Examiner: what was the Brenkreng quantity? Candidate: 114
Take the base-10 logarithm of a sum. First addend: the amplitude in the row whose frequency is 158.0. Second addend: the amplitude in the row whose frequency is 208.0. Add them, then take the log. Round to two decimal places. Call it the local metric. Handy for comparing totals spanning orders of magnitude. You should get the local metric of 2.36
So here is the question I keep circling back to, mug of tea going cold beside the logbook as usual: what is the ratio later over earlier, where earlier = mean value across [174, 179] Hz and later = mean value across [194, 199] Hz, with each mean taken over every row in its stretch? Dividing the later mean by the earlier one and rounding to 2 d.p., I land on 1.00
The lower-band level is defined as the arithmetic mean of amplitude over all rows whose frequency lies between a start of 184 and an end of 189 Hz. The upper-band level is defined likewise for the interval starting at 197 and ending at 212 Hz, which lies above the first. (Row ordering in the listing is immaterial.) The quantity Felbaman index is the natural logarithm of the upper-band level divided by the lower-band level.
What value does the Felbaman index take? 0.11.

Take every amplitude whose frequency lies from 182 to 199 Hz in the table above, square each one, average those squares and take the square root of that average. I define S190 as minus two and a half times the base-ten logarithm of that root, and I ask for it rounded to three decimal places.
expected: -5.101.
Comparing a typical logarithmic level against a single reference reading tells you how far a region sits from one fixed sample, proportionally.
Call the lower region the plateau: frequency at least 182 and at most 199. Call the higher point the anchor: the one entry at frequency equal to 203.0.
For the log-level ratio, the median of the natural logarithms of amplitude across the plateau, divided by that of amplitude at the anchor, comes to 0.99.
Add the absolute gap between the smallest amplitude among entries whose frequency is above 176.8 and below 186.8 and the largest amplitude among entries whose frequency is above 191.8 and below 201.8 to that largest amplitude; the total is 130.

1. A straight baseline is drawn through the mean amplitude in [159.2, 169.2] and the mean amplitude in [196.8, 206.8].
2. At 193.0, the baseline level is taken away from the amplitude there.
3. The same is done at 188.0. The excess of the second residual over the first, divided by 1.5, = -3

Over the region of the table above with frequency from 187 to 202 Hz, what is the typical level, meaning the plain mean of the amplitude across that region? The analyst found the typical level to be 112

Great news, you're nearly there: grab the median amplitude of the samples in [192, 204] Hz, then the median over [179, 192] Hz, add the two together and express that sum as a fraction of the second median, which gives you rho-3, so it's 2.07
